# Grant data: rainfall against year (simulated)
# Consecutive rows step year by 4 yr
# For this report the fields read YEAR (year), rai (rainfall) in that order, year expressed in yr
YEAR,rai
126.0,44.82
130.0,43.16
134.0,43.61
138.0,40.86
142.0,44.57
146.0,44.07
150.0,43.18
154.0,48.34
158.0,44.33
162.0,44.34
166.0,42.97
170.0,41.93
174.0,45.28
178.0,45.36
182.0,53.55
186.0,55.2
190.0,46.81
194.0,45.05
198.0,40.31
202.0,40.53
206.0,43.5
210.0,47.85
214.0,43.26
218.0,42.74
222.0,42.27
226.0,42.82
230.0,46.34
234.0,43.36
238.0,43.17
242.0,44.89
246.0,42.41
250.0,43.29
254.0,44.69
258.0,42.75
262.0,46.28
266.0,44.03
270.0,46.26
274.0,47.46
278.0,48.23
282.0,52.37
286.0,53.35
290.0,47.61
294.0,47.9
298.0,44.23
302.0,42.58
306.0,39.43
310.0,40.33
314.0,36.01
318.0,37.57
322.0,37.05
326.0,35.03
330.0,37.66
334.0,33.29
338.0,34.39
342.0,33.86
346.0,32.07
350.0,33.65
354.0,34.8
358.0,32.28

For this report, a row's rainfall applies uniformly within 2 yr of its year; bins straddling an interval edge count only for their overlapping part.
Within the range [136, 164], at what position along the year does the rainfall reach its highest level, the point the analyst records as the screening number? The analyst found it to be 154.0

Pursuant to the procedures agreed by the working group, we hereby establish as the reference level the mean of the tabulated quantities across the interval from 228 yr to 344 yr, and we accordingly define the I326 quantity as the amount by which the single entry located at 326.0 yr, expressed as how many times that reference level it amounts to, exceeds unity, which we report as -0.18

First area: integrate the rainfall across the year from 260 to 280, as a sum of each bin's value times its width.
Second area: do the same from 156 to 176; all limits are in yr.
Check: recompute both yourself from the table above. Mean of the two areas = 902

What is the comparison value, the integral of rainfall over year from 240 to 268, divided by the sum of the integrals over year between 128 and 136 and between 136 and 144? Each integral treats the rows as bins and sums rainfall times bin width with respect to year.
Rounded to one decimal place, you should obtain 1.8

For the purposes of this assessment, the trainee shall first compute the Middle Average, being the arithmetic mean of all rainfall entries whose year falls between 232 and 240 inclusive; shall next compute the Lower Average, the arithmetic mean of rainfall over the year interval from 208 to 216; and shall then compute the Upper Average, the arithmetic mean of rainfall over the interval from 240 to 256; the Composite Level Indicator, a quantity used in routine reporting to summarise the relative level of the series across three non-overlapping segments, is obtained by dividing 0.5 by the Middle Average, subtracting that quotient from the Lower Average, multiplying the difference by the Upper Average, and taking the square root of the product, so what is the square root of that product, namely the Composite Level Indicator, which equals 44.7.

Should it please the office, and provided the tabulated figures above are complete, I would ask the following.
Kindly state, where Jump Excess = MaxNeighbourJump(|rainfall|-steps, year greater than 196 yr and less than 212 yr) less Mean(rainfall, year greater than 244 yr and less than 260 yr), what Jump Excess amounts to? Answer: -39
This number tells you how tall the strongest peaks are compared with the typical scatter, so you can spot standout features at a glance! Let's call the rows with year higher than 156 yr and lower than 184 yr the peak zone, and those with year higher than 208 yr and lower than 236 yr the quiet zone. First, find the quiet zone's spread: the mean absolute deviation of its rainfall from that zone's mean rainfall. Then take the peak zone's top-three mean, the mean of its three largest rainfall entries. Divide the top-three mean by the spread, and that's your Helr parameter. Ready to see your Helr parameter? 28.0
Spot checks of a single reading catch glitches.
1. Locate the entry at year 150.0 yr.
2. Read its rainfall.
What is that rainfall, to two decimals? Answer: 43.18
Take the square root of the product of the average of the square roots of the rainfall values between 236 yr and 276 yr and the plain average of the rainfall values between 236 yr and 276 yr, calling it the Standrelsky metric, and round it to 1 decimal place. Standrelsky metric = 17.2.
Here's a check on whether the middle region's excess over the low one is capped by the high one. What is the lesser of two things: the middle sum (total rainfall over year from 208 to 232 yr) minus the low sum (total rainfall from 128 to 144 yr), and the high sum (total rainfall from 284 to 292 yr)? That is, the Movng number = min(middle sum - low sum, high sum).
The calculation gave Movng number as 93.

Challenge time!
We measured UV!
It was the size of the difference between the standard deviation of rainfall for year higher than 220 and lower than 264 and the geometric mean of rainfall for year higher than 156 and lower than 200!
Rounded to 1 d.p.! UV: 44.3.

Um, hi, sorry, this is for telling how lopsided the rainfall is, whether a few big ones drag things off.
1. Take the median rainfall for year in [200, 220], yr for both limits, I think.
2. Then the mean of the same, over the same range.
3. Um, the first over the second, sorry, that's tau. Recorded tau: 0.993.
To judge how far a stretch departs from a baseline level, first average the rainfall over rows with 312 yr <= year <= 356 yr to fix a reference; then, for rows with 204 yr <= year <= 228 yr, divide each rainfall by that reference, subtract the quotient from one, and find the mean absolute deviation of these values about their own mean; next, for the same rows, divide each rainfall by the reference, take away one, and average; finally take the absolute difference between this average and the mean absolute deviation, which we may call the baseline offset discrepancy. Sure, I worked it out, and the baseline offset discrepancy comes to 0.209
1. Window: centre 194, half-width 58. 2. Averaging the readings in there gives 44.6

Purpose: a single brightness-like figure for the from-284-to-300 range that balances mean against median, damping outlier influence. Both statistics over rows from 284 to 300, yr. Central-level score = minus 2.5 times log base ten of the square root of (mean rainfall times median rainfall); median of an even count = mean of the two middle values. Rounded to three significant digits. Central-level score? -4.20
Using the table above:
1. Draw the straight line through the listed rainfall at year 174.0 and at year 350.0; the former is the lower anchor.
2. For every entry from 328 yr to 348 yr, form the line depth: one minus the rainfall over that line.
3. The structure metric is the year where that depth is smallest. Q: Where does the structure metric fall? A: 330.0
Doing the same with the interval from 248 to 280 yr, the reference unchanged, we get 278.0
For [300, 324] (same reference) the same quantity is 302.0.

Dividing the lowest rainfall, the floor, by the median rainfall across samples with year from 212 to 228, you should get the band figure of 0.99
